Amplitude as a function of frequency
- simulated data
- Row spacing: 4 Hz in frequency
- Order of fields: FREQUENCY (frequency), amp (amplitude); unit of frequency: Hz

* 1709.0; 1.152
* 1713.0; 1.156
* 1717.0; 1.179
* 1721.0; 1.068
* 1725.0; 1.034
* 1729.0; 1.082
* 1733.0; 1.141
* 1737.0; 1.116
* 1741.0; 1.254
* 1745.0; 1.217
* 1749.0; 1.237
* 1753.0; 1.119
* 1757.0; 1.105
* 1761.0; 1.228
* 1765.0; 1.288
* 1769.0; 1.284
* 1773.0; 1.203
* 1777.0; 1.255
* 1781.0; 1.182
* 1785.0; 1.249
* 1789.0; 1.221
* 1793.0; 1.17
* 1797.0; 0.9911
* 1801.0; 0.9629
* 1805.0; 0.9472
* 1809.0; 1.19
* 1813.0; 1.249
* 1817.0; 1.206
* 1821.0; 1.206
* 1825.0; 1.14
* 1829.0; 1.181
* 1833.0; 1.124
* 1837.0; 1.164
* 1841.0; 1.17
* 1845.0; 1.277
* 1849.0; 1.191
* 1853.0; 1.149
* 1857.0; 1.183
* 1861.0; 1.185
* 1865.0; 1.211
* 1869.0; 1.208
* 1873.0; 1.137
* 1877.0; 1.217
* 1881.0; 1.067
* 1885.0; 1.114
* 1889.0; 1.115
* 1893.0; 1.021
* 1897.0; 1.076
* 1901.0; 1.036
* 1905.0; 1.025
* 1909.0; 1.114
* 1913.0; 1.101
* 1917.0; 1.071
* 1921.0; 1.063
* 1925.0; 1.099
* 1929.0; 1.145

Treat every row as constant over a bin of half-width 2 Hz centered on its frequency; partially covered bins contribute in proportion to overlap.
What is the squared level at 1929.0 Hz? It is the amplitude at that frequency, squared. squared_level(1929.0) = 1.31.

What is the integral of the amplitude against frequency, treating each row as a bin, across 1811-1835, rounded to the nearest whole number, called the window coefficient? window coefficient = 28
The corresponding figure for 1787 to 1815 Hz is 31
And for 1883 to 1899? 17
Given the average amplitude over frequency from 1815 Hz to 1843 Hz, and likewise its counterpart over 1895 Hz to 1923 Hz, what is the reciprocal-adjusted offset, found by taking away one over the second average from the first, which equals 0.235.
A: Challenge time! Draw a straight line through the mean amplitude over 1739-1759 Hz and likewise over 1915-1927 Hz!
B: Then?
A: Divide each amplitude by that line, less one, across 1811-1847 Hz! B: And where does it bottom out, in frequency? 1833.0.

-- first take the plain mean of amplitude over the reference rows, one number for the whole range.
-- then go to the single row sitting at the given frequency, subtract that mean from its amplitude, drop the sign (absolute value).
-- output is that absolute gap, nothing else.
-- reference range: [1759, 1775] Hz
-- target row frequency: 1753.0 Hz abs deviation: 0.13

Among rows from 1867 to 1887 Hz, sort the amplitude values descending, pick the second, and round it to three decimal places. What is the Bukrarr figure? 1.208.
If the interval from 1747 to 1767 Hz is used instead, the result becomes 1.237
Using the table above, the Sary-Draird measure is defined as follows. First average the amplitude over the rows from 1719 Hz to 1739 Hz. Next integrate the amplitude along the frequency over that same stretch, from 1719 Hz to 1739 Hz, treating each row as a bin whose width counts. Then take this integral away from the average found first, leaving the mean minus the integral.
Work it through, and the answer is -20.7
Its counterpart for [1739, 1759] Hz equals -22.5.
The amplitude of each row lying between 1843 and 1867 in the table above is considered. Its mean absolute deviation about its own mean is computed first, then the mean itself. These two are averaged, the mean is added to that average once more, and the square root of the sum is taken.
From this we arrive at 1.35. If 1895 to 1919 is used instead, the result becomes 1.27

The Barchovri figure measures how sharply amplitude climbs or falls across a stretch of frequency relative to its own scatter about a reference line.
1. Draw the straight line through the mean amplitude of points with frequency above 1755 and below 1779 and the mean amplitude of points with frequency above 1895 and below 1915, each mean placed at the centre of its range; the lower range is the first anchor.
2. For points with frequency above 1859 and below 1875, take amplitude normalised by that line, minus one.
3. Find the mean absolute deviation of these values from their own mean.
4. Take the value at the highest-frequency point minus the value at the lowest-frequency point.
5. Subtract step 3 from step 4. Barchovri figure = -0.052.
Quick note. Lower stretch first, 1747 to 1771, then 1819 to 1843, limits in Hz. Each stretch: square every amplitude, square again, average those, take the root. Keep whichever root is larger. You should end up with 1.48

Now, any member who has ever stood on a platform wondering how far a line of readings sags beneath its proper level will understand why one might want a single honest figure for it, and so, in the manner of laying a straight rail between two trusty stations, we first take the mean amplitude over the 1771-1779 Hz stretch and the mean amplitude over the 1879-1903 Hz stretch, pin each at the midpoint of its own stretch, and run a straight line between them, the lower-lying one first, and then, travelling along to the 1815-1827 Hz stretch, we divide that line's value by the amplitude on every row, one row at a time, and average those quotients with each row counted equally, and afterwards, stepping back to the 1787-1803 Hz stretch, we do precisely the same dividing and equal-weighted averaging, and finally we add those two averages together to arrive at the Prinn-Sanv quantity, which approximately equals 2.10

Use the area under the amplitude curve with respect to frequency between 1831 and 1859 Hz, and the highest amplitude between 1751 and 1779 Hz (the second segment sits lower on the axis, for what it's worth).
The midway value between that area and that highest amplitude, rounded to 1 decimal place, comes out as 17.2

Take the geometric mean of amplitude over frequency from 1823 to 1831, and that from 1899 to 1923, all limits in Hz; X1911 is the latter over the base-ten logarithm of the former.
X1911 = 16.5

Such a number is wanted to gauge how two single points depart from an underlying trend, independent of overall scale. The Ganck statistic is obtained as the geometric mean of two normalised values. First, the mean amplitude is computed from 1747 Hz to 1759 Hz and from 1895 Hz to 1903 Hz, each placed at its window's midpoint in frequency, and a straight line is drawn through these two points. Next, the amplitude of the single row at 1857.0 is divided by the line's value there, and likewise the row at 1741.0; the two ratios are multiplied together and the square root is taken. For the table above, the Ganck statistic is 1.09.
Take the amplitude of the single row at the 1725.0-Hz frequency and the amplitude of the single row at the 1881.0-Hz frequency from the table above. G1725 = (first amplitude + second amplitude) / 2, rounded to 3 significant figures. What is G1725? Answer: 1.05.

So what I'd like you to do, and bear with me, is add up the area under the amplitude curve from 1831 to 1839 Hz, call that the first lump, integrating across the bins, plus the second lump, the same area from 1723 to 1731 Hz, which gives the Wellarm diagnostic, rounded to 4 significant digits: 17.62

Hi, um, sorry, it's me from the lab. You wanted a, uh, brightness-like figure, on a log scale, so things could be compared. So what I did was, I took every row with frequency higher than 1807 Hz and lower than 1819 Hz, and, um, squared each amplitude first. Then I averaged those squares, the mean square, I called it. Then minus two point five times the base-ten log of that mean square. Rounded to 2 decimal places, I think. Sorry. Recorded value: -0.42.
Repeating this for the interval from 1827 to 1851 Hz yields -0.37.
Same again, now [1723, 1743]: -0.26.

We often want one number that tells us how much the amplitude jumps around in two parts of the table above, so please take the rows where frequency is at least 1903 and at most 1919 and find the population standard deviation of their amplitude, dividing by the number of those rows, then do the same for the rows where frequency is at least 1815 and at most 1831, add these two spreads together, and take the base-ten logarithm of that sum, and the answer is -1.21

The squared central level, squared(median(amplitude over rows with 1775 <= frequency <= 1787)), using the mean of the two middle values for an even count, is 1.56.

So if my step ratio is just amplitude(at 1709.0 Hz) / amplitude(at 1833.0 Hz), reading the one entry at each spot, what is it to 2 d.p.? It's 1.02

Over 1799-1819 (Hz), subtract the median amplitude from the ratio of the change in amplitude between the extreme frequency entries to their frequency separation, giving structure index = -1.17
